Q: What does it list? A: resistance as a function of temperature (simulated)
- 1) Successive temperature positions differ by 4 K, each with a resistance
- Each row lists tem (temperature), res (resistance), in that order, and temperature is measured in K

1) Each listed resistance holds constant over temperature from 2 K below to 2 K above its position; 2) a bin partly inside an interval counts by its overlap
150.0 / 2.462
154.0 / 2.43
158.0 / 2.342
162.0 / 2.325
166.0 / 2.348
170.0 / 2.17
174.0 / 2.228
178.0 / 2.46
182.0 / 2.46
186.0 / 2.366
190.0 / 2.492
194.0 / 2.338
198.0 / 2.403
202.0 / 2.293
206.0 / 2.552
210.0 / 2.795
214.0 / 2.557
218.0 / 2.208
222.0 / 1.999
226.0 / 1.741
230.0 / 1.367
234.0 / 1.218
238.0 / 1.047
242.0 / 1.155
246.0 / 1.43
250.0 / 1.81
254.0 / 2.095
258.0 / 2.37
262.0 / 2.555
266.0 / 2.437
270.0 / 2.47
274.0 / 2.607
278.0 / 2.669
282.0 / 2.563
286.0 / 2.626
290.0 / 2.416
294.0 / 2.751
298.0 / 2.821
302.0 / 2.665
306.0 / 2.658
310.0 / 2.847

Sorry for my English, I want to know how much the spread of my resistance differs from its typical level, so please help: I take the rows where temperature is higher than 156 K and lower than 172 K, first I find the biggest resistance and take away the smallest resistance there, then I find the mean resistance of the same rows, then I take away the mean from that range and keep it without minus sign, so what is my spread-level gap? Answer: 2.12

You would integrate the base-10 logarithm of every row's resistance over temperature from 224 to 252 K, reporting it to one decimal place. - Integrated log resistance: 3.8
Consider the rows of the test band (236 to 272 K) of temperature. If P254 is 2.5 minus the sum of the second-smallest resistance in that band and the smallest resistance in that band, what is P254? 0.3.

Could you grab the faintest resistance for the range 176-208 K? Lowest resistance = 2.293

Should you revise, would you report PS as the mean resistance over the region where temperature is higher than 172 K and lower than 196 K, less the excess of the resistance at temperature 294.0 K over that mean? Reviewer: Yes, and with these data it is 2.0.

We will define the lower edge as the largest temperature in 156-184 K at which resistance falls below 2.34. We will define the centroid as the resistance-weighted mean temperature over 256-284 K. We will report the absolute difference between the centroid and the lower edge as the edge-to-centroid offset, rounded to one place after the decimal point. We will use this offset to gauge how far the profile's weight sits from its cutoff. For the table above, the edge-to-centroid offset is 96.2 K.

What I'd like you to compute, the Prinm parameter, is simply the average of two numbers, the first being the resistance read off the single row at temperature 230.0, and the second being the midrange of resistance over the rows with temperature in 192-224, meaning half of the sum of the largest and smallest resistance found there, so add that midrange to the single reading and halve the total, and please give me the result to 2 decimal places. 1.88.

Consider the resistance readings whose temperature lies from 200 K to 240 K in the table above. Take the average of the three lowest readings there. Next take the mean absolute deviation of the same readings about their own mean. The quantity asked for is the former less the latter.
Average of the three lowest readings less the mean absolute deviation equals 0.7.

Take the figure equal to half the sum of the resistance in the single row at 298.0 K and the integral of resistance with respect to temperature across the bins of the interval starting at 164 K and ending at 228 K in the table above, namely 76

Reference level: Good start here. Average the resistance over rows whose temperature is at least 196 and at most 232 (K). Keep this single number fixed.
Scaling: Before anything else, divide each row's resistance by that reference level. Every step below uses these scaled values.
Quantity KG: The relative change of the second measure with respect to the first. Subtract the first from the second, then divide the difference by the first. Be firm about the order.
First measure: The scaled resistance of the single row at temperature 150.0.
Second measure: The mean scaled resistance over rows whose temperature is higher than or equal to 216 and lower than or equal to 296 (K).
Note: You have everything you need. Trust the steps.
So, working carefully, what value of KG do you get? -0.16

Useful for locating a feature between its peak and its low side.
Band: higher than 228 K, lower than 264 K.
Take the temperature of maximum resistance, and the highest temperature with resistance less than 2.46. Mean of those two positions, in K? 260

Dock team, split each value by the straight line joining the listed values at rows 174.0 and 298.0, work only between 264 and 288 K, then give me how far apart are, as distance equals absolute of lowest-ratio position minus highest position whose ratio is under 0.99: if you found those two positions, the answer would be 20 K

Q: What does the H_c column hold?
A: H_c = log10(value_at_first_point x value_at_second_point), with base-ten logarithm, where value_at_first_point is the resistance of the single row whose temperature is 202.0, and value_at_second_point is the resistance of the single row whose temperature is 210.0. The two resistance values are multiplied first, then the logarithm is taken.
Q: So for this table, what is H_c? 0.81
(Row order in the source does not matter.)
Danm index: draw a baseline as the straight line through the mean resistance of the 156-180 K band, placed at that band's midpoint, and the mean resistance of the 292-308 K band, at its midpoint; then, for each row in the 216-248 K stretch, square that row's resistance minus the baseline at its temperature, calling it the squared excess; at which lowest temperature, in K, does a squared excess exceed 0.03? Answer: 218.0 K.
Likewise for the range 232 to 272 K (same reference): 234.0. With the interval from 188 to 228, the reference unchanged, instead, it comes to 210.0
